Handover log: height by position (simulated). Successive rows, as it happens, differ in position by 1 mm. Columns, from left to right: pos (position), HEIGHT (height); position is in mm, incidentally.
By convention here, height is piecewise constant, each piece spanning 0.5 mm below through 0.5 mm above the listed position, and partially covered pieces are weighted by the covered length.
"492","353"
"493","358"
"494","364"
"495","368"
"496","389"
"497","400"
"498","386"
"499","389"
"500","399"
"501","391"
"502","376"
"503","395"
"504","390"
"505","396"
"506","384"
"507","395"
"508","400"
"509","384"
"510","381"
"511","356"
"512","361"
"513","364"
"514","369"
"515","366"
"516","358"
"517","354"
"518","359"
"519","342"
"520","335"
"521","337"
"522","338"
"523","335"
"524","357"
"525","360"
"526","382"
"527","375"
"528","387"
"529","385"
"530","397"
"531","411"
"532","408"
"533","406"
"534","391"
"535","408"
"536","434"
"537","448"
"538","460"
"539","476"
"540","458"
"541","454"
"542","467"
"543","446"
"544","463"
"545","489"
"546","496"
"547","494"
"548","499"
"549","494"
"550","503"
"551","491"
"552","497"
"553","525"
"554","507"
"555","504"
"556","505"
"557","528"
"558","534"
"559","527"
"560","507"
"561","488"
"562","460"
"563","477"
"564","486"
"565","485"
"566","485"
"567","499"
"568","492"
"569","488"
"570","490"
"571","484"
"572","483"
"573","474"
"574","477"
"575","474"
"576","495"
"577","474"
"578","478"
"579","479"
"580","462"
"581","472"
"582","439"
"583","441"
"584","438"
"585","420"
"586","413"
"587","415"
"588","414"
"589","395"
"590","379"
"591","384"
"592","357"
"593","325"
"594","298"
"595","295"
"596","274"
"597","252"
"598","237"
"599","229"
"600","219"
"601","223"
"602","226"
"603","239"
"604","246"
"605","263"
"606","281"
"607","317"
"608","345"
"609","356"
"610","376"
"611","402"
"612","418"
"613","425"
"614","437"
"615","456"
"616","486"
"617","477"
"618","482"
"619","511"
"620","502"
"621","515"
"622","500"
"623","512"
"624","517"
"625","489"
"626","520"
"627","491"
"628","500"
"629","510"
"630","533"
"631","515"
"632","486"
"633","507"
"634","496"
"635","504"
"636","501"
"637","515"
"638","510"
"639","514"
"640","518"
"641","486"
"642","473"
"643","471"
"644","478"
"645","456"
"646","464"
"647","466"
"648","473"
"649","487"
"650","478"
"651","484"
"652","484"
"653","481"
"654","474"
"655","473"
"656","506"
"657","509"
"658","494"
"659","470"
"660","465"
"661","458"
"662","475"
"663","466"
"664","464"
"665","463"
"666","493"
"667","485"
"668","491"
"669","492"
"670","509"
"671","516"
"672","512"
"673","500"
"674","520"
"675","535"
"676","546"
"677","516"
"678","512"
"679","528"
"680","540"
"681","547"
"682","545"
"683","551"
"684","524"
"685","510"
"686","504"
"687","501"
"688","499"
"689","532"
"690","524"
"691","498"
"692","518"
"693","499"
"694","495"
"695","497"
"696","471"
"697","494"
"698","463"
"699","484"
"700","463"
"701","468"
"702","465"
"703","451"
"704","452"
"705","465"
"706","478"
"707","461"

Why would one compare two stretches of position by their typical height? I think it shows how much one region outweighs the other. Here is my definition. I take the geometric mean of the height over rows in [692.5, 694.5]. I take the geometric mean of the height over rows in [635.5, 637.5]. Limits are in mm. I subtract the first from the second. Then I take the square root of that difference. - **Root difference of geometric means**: 3.3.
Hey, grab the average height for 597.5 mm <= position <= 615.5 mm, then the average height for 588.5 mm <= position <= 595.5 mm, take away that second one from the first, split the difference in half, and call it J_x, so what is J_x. -16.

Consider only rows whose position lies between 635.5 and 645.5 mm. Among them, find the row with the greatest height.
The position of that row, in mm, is 640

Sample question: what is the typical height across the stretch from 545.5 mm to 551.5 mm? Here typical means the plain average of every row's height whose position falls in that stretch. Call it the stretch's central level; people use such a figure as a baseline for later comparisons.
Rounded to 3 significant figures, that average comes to 496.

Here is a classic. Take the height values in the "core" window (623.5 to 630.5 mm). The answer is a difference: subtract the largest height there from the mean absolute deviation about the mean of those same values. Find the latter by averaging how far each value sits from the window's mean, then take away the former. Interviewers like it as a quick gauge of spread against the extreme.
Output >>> -520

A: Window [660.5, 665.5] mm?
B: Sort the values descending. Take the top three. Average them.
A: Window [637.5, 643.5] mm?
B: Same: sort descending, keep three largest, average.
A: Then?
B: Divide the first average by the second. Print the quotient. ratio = 0.91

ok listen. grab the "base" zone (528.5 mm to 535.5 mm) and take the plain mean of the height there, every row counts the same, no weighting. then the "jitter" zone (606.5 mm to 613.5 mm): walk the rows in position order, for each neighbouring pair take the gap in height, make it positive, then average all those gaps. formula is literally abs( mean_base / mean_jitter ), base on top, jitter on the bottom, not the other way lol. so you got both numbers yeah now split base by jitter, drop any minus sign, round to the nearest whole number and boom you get 22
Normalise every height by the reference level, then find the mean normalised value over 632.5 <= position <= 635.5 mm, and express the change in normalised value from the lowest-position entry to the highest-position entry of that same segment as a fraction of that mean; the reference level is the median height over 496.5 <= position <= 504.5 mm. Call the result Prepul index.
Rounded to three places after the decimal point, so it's -0.006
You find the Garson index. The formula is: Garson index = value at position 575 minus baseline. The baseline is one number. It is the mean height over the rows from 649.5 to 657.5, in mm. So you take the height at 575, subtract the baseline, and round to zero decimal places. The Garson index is -12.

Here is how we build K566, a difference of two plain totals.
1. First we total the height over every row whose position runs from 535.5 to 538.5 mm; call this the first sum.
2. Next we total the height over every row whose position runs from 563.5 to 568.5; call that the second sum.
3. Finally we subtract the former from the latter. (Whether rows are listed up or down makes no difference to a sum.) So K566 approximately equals 1105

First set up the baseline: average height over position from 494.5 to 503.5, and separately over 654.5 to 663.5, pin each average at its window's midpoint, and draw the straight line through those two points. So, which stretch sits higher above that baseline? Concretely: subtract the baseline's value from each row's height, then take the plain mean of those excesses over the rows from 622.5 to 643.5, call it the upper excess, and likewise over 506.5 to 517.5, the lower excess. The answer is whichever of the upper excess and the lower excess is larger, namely 39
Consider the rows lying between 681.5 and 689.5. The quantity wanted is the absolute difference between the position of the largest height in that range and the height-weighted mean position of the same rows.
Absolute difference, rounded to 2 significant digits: 2.4 mm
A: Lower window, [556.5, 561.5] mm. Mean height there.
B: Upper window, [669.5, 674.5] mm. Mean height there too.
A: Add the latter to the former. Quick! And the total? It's 1028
